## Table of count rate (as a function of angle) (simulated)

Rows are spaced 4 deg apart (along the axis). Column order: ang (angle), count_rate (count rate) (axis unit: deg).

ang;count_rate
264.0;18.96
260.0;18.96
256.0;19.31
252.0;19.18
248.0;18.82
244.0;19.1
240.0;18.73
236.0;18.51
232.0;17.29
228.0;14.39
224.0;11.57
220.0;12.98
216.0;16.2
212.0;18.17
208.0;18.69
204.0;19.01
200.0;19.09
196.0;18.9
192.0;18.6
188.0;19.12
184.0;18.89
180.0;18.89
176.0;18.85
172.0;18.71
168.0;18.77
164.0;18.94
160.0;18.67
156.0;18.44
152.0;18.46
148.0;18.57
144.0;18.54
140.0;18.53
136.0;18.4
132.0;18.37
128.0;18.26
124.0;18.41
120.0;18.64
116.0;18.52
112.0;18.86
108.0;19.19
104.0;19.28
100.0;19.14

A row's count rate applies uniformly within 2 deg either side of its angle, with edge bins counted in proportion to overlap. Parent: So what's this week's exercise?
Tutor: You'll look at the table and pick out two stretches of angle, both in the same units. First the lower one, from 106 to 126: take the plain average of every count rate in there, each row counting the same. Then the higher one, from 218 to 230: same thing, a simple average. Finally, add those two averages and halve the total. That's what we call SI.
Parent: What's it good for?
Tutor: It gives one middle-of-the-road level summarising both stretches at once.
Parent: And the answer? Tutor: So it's 15.9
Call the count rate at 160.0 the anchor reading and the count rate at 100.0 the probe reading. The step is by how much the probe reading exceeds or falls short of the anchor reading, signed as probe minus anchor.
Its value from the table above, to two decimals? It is 0.47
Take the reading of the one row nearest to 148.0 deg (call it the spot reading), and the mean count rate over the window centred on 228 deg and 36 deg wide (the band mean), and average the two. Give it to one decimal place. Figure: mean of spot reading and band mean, 17.4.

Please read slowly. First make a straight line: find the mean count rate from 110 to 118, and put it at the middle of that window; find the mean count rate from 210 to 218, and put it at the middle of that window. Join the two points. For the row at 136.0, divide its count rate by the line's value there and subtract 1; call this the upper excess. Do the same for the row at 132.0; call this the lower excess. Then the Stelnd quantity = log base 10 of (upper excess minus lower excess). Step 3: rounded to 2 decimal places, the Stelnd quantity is -2.31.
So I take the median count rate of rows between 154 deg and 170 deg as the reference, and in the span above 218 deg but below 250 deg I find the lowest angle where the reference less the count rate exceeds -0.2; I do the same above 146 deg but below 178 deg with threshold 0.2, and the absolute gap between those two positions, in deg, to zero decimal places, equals 68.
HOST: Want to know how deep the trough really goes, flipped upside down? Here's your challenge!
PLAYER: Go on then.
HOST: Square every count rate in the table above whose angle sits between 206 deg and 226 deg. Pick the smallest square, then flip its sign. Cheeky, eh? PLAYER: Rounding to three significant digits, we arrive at -134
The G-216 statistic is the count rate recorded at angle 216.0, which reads 16.2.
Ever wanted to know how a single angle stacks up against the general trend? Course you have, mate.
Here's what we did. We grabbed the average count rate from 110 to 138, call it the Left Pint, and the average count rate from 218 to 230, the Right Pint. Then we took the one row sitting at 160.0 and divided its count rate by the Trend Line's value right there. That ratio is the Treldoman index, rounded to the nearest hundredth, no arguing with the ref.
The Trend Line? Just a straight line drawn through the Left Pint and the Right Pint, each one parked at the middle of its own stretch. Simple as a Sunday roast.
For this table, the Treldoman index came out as 1.13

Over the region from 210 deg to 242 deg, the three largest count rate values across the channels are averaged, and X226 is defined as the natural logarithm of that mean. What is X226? 2.92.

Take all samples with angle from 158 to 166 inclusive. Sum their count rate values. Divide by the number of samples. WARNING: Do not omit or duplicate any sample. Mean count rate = 18.8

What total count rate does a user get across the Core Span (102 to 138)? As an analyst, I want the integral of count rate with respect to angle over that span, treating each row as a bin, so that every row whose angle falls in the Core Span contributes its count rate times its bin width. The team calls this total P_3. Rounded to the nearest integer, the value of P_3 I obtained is 672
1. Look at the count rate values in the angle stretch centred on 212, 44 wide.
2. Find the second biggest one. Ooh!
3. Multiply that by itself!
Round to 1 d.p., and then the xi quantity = 361.4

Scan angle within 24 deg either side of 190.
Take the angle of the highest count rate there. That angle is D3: 188.0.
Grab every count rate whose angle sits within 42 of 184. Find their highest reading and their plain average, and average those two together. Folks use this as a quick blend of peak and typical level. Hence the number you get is 18.56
